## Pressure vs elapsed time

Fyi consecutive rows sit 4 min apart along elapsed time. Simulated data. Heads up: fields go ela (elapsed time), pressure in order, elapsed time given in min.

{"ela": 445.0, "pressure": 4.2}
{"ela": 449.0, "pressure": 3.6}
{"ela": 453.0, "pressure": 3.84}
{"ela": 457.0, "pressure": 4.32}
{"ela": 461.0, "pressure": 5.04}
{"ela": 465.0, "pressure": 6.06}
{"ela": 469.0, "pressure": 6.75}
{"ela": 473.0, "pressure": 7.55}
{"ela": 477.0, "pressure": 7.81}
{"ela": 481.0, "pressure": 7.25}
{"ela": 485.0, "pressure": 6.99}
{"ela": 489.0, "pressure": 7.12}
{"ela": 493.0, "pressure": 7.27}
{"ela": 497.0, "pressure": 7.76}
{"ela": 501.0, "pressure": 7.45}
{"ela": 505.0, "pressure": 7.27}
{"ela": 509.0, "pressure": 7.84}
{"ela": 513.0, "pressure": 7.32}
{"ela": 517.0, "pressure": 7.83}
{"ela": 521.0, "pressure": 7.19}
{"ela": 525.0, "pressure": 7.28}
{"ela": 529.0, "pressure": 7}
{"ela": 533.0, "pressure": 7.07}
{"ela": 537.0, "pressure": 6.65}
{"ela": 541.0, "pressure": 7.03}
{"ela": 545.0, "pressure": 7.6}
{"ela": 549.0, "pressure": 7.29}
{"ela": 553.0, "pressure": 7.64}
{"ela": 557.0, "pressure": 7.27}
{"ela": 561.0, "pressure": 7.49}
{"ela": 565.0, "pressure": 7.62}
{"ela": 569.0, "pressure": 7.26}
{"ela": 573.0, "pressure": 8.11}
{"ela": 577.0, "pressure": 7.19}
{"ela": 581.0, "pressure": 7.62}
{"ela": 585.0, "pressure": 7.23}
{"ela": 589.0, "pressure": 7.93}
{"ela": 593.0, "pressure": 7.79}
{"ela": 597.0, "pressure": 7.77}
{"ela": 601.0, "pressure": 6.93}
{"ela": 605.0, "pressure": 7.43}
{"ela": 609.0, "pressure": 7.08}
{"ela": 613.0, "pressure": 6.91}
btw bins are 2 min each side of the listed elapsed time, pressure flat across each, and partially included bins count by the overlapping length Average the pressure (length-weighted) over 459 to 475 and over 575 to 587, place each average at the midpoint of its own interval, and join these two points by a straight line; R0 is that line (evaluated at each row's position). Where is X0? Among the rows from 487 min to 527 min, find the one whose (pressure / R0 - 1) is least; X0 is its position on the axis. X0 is 521.0 min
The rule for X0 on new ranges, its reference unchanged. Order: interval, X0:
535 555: 537.0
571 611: 601.0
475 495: 485.0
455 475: 457.0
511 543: 537.0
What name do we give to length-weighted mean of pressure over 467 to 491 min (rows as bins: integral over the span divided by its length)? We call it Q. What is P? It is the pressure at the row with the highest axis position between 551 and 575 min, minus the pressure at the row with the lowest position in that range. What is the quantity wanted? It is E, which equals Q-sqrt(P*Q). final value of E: 5.4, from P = 0.5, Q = 7.2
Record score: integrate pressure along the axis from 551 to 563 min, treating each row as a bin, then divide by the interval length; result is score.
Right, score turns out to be 7.5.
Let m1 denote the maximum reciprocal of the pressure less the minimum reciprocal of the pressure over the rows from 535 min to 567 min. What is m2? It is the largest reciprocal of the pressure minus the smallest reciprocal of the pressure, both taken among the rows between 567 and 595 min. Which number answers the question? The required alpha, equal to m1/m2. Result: 1.2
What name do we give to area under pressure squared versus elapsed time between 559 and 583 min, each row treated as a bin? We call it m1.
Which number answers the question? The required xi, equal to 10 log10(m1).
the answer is 31.4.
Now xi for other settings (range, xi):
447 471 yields 27.9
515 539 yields 30.9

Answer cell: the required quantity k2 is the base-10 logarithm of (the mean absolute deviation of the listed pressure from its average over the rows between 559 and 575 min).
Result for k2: -0.61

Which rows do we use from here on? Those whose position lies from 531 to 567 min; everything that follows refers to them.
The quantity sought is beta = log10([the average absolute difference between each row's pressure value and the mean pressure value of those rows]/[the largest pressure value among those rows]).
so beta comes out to -1.47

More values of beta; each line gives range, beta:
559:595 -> -1.50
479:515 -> -1.57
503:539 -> -1.48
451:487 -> -0.81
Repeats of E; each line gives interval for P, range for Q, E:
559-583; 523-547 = 6.1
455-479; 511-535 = 2.2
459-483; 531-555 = 3.2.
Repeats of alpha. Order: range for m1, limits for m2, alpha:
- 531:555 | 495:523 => 1.7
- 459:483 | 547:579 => 4.5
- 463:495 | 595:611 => 2.4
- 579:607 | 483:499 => 1.3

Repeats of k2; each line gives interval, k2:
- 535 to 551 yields -0.52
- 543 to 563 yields -0.85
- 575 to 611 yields -0.52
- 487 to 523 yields -0.62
